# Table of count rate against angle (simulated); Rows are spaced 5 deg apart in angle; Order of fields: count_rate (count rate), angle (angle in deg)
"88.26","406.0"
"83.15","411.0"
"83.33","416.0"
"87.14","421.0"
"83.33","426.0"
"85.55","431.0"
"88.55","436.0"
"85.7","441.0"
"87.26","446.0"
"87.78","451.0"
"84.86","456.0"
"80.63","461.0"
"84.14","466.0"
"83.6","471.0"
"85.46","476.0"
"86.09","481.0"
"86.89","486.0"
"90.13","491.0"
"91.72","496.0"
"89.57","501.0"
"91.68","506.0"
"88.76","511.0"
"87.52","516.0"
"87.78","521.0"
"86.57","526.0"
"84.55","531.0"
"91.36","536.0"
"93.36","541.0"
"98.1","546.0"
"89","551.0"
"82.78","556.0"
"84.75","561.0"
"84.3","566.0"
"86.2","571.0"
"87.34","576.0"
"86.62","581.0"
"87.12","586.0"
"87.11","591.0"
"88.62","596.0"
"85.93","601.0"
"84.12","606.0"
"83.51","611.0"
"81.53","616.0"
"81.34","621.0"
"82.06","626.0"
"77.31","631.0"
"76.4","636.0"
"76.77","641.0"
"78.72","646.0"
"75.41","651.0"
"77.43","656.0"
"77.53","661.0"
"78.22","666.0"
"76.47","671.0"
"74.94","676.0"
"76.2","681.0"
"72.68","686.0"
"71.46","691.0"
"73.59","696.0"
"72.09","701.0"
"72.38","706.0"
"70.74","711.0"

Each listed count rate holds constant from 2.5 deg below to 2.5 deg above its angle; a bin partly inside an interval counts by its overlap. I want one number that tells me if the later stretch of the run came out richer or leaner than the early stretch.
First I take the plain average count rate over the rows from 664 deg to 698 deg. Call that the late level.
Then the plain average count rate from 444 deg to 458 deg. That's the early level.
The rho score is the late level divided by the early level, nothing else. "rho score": 0.86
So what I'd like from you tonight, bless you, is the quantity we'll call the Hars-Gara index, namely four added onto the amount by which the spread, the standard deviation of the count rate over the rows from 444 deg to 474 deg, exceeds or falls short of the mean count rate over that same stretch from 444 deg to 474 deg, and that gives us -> -78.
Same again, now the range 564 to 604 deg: -81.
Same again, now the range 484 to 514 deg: -84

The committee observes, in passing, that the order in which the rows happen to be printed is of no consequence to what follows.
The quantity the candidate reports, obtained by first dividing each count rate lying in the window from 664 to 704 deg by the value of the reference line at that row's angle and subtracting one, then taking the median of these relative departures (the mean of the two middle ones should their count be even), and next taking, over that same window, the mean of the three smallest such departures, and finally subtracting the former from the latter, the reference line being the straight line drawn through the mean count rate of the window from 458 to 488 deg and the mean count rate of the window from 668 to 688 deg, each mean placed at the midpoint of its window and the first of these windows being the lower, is -0.025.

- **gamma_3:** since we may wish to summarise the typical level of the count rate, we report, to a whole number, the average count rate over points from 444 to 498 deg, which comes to 86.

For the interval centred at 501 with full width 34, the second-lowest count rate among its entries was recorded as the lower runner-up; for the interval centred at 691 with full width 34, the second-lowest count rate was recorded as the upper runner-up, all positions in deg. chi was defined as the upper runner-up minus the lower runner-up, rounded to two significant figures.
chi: -15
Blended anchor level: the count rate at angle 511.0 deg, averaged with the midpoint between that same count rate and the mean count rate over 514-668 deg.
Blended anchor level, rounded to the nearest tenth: 87.6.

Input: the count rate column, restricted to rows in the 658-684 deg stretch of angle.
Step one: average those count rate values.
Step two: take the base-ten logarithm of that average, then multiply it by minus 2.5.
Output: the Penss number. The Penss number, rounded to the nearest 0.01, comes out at -4.71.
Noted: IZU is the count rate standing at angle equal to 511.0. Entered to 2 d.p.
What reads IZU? 88.76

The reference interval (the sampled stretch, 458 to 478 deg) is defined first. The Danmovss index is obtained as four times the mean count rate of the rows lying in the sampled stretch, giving 334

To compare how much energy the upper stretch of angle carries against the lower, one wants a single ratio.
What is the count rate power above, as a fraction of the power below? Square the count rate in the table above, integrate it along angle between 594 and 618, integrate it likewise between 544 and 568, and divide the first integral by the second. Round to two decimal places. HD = 0.93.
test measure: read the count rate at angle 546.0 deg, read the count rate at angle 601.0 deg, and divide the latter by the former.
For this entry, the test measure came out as 0.88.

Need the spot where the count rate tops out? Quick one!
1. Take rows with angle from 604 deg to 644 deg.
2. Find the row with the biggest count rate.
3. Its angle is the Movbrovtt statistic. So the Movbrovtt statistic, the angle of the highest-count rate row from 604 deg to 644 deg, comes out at 606.0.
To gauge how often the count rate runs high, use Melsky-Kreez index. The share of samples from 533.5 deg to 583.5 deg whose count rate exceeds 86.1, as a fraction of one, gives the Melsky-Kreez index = 0.70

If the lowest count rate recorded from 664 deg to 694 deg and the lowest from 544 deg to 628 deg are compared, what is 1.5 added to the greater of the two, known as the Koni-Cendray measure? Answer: 82.8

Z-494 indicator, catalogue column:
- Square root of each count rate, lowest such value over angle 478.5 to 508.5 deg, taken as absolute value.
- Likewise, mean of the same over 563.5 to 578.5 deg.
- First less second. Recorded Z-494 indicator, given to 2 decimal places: 0.01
